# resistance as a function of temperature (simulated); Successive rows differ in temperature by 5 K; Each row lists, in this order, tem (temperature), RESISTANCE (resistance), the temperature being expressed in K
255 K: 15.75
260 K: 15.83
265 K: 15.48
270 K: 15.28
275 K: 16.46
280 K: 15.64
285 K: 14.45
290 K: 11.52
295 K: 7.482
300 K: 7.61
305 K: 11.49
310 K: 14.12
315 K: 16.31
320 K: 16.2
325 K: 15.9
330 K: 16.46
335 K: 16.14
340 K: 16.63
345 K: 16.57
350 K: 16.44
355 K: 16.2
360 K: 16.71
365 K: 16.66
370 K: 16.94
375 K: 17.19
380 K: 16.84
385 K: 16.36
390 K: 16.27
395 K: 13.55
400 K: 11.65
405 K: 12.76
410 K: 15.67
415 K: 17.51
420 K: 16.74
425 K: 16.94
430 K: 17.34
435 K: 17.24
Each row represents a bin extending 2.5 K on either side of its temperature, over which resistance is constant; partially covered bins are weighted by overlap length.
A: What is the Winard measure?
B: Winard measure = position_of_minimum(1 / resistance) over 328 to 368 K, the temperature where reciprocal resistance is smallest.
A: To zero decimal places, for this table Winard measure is 360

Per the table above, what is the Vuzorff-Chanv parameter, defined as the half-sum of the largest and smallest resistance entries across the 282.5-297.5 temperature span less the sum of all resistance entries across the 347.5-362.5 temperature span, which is -38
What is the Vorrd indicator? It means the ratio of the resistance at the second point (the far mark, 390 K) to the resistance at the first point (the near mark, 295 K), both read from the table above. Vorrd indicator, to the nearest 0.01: 2.17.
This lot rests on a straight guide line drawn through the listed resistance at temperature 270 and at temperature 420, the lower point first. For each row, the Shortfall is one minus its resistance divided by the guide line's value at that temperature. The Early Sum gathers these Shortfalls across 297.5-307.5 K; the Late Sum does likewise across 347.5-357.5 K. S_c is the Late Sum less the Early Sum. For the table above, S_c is -0.81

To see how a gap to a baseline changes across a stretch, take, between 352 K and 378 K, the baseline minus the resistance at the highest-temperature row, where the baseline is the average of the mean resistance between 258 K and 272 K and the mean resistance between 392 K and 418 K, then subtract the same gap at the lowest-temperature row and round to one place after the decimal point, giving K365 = -1.0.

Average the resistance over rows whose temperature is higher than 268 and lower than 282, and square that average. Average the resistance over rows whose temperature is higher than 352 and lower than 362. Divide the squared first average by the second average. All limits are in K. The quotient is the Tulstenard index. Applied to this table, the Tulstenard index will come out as 15.2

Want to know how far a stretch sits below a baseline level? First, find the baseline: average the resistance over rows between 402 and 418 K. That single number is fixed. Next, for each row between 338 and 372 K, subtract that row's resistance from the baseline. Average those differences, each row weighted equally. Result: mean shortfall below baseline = -1.3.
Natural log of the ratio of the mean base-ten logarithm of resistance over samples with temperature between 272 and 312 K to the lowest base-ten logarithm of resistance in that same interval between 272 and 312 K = 0.21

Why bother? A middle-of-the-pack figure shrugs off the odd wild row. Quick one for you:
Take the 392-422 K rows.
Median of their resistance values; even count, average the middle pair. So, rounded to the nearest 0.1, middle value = 14.6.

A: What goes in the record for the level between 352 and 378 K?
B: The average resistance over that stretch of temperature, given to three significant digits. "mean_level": 16.7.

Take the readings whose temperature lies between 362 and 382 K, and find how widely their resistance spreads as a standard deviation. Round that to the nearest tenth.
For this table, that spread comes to 0.2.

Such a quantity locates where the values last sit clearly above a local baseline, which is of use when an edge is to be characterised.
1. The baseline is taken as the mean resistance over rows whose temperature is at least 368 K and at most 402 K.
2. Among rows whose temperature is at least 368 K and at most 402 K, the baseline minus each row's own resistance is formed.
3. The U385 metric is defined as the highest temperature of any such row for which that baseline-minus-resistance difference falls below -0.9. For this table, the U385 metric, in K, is 380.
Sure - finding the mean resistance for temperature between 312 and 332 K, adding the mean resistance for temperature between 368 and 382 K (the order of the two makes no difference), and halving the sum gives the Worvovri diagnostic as 16.6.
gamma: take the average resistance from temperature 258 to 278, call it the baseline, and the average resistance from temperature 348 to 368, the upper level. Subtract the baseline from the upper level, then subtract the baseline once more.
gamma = -15.0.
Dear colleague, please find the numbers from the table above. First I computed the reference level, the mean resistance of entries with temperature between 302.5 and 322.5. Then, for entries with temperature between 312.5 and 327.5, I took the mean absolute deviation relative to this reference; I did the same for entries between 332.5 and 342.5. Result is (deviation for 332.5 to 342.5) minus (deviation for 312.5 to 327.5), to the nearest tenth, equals 0.2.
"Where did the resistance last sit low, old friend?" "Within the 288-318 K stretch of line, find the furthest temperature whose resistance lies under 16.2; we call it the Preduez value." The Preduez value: 310 K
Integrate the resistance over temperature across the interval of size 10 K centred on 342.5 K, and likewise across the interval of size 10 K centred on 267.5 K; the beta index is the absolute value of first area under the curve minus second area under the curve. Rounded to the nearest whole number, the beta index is 12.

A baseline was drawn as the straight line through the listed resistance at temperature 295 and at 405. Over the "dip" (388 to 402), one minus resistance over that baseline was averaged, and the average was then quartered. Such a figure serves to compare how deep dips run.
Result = -0.032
